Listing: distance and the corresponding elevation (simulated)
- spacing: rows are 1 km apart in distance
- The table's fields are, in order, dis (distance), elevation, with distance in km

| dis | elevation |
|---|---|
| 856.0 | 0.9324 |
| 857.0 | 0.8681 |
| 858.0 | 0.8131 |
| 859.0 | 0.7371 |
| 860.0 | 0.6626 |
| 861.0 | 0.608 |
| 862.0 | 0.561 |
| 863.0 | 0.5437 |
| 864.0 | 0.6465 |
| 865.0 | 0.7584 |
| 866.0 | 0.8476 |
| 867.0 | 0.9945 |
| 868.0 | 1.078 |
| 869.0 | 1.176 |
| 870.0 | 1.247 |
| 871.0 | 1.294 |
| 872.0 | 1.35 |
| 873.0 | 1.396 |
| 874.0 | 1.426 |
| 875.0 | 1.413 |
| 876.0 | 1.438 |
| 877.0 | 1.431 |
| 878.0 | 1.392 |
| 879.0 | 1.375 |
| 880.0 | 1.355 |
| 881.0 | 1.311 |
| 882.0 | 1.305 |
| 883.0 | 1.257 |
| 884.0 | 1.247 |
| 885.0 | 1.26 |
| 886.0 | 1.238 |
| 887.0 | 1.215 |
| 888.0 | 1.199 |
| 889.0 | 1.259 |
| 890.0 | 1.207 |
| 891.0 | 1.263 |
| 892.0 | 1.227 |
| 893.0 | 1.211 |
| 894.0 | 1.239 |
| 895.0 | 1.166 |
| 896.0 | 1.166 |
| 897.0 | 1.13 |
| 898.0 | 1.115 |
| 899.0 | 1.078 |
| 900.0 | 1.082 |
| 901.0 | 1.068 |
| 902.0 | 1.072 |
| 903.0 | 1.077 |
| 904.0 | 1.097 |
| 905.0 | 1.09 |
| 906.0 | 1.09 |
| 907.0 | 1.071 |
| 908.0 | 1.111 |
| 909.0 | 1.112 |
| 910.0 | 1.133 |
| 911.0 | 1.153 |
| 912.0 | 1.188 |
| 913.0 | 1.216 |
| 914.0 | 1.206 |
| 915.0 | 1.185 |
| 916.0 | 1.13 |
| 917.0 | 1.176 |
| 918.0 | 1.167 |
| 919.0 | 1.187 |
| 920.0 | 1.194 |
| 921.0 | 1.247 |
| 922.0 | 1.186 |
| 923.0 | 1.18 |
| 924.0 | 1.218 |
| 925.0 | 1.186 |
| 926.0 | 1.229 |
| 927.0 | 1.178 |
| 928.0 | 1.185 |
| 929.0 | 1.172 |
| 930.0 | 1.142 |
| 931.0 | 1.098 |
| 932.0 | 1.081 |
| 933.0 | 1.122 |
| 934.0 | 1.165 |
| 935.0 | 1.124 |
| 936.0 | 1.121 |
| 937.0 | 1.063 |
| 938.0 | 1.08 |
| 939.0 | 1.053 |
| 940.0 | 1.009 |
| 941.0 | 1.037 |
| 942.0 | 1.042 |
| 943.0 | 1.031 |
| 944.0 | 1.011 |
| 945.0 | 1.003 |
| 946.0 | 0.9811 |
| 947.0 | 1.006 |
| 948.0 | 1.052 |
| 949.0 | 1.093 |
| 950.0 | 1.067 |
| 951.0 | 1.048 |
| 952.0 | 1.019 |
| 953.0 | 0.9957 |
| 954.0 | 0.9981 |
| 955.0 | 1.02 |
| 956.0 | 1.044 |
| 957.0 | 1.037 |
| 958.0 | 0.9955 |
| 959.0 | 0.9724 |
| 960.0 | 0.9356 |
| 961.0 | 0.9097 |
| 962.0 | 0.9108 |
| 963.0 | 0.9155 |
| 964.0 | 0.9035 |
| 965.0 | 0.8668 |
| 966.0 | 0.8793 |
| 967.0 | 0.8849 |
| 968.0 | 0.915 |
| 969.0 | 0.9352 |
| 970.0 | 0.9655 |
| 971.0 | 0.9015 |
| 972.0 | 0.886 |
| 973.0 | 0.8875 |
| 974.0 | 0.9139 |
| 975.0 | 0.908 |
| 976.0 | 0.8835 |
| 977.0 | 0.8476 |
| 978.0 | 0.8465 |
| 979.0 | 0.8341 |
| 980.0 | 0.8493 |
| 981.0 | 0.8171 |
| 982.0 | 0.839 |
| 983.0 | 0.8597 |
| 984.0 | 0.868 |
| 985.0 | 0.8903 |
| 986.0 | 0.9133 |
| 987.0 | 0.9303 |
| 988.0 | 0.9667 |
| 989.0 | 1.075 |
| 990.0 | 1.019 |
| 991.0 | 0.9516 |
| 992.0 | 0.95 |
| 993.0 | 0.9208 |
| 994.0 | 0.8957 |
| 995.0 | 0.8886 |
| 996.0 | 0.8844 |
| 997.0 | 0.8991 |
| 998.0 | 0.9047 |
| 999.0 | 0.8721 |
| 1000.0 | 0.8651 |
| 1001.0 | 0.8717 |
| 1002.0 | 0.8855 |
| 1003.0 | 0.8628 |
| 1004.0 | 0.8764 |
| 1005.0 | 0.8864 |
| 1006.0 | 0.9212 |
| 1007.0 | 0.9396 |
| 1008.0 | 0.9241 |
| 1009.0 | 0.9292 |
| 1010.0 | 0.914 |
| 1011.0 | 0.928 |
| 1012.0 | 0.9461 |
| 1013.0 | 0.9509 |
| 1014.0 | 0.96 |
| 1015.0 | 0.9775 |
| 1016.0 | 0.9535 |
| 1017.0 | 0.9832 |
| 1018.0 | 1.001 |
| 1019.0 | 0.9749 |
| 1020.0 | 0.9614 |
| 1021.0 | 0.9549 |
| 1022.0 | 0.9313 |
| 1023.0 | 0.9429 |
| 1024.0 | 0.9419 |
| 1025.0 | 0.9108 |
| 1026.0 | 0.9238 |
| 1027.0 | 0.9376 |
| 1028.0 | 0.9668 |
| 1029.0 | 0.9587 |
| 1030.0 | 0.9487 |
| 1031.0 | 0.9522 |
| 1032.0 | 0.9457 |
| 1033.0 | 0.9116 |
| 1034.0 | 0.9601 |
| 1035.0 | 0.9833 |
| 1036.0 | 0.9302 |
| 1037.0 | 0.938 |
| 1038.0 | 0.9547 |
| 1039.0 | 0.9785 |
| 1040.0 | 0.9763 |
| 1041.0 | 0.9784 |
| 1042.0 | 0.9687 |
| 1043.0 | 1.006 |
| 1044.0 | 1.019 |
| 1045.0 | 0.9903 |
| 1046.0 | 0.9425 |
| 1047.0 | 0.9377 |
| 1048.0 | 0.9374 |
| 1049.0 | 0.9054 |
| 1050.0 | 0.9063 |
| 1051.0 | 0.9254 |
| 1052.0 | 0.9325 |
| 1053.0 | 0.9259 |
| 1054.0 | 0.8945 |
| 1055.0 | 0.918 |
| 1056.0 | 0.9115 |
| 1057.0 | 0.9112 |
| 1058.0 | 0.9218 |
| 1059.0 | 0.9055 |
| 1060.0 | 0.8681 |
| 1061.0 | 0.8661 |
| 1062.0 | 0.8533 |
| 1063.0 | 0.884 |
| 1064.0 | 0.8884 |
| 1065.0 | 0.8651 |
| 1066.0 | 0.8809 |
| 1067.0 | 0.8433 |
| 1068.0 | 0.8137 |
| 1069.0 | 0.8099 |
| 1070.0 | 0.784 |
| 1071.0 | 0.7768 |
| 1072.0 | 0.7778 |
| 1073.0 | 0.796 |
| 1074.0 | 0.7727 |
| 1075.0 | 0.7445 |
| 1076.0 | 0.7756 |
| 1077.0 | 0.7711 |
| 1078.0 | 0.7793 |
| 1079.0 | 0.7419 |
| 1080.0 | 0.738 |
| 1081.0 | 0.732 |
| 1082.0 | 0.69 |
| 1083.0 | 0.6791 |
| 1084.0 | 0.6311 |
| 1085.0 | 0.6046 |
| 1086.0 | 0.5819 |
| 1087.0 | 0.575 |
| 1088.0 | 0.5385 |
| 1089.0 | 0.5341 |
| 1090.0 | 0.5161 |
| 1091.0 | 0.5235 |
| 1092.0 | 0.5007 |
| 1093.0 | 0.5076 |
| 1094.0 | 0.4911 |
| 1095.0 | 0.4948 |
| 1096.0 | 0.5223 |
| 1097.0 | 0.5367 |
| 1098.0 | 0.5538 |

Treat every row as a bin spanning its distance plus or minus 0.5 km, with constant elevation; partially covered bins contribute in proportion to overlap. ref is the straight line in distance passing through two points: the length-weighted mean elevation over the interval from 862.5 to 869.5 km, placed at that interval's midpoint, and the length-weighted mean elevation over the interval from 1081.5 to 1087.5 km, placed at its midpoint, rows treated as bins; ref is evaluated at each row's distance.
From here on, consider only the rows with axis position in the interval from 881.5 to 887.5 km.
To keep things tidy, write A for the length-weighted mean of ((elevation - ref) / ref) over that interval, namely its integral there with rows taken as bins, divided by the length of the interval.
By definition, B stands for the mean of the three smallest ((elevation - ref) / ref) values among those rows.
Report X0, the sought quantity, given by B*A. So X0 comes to 0.226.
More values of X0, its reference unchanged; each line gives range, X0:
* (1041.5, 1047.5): 0.191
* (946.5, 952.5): 0.116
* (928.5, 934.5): 0.166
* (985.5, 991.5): 0.092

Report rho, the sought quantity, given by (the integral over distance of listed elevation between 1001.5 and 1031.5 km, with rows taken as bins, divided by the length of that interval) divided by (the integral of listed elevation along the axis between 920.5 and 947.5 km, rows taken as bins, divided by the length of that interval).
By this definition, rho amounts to 0.85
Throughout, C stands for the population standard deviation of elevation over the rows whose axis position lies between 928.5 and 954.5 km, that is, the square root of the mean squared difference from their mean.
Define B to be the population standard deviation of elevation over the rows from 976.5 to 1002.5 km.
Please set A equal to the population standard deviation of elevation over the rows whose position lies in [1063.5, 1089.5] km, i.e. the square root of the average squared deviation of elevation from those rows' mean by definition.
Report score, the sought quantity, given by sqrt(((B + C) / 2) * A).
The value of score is 0.075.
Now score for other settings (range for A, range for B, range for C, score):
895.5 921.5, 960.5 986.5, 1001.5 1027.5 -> 0.041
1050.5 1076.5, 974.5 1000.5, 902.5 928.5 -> 0.055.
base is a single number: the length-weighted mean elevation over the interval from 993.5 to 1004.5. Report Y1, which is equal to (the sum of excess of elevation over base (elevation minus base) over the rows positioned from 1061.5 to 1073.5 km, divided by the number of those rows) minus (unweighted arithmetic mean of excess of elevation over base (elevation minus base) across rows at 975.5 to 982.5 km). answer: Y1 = -0.01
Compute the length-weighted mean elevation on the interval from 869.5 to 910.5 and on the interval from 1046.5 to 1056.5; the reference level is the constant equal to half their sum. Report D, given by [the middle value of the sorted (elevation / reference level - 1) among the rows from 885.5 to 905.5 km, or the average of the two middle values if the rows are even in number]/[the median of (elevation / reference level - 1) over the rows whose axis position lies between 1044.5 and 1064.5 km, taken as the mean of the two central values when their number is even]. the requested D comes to -0.6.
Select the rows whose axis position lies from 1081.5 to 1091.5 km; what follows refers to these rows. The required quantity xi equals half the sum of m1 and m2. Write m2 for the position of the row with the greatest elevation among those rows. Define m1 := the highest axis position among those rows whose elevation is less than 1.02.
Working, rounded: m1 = 1091.0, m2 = 1082.0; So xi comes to 1086.5 km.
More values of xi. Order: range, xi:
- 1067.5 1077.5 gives 1072.5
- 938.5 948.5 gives 943.0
